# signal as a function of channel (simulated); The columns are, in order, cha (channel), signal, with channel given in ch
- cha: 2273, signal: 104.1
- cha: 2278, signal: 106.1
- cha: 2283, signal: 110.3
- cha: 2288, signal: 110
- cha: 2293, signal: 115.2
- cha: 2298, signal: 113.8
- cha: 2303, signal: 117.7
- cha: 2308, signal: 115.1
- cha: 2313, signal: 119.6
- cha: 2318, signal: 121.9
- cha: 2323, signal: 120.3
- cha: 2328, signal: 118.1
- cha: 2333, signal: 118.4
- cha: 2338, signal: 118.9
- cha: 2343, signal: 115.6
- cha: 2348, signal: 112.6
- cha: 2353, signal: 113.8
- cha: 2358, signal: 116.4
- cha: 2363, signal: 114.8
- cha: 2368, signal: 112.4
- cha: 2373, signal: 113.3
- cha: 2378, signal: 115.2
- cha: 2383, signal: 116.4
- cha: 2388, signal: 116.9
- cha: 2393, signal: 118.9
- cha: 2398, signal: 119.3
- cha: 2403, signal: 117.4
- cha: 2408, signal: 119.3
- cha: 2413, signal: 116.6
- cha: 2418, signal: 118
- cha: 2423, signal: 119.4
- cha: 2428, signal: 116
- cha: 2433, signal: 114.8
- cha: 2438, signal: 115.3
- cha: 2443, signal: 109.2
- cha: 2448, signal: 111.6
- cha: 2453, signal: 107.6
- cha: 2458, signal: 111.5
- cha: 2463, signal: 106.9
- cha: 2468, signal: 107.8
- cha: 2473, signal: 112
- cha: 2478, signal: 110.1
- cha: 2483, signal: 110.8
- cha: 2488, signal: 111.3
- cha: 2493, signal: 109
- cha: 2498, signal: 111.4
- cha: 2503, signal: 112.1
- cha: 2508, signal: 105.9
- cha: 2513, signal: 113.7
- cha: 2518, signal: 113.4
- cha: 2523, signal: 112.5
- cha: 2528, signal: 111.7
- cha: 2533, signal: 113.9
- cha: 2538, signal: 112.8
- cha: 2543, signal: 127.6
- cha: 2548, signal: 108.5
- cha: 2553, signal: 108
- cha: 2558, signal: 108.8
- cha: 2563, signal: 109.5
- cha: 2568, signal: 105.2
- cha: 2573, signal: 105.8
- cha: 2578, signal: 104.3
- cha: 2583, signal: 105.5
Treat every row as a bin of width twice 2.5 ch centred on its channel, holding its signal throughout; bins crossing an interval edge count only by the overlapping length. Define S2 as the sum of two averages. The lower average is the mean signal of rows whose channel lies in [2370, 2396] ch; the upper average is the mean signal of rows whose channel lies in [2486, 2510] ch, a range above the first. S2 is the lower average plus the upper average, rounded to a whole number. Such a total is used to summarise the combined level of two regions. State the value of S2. 226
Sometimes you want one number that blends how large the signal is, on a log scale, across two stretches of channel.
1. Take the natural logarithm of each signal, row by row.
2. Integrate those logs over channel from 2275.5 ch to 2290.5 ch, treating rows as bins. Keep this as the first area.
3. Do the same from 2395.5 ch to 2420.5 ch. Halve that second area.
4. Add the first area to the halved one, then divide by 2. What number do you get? 65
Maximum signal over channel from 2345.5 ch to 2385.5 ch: 116.4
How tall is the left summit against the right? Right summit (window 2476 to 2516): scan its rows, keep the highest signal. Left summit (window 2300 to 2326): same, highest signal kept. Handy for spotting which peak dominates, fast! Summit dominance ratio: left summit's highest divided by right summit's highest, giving 1.07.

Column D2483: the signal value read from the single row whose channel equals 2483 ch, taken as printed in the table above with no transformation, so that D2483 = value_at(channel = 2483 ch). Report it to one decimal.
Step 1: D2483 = 110.8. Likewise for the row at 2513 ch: 113.7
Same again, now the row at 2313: 119.6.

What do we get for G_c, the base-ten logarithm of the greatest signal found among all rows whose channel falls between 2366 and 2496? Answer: 2.08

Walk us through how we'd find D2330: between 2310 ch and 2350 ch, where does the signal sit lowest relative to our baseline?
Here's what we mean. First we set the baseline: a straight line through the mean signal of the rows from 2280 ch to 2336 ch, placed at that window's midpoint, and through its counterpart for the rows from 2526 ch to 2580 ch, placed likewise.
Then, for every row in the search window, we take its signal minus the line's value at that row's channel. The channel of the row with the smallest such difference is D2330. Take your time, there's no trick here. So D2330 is 2348 ch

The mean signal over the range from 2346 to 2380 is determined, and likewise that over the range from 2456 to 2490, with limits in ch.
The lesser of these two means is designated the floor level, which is 110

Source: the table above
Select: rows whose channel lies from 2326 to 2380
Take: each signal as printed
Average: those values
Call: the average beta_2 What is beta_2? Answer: 115.4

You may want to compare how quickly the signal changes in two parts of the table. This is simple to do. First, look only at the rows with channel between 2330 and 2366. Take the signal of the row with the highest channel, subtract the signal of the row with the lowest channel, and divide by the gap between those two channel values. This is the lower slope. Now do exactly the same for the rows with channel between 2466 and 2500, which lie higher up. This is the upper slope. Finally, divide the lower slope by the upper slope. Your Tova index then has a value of -1.0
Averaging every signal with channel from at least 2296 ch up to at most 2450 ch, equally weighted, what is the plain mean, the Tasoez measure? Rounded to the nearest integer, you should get 116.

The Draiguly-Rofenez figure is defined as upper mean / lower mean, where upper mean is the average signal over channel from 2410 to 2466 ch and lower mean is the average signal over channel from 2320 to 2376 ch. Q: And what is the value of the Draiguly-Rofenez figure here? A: 0.978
